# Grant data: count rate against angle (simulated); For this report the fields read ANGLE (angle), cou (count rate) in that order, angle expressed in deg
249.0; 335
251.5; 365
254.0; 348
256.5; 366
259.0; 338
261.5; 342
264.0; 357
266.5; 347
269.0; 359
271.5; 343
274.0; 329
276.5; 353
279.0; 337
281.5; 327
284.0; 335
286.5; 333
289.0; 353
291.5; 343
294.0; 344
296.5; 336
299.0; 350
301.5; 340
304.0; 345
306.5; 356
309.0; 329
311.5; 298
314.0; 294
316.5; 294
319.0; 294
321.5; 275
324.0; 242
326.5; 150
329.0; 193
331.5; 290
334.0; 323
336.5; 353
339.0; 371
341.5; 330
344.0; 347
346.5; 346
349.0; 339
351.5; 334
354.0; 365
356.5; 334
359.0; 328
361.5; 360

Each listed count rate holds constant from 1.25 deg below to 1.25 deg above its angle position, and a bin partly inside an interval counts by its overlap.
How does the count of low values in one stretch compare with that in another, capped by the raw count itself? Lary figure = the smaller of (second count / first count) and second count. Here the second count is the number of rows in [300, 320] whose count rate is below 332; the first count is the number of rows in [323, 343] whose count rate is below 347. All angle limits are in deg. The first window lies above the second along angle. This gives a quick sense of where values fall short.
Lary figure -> 0.8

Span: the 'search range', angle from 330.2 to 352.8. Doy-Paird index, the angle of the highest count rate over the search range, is 339.0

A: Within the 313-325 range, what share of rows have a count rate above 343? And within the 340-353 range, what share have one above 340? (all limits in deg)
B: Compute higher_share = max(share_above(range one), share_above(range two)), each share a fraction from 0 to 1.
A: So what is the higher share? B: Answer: 0.40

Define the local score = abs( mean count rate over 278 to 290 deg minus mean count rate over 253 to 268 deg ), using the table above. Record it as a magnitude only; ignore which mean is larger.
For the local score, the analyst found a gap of 13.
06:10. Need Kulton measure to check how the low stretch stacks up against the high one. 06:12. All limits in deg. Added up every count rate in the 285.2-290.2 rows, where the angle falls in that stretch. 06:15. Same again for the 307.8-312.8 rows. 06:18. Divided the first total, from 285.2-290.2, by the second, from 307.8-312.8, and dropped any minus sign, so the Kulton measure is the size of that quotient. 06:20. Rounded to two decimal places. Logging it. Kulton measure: 1.09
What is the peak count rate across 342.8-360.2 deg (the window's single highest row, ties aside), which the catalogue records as 365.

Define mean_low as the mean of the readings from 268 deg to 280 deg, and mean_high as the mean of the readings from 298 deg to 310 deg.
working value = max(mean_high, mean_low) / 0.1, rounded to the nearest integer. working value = 3442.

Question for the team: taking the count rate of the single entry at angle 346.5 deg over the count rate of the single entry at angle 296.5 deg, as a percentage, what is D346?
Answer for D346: 103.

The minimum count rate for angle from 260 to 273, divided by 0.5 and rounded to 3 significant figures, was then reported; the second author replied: 684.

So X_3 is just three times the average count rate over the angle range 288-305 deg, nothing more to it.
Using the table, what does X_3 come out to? 1033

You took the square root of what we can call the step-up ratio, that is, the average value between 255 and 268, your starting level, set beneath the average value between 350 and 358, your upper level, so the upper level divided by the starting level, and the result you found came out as 0.99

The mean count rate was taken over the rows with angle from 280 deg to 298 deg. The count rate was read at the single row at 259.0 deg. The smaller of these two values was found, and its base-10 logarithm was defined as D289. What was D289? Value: 2.53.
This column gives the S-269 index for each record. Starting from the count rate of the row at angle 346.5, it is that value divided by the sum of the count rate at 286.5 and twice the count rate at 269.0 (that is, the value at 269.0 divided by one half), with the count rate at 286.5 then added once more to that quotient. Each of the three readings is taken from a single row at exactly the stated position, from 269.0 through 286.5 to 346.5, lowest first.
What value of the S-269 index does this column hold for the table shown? 333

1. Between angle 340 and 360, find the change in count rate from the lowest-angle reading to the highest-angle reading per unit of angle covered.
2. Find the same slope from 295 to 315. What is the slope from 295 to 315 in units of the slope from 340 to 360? 21.0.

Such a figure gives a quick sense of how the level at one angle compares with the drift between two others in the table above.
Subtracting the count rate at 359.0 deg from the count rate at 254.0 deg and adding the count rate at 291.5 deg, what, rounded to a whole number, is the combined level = 363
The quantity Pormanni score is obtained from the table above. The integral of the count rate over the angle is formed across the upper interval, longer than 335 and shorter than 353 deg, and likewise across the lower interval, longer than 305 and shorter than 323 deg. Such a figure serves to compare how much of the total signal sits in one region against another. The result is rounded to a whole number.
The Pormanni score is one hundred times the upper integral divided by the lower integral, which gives 113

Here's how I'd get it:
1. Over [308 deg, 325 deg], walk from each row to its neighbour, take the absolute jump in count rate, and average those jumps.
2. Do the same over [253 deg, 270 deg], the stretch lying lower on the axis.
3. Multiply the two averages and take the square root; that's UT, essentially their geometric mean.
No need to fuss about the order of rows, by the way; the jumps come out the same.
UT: 14.5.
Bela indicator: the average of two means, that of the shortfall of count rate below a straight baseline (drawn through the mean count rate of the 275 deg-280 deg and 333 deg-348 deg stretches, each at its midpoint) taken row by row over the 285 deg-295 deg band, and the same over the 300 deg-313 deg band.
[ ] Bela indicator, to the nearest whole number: 7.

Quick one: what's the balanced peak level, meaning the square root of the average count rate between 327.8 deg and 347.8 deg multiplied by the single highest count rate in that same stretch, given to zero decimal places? 344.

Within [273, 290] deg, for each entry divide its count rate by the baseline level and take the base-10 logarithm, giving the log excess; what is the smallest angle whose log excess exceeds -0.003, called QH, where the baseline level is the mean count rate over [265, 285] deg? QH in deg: 276.5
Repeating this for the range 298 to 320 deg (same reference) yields 299.0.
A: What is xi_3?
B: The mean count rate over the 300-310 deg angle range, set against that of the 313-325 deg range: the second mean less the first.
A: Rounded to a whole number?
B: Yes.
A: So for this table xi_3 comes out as -63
